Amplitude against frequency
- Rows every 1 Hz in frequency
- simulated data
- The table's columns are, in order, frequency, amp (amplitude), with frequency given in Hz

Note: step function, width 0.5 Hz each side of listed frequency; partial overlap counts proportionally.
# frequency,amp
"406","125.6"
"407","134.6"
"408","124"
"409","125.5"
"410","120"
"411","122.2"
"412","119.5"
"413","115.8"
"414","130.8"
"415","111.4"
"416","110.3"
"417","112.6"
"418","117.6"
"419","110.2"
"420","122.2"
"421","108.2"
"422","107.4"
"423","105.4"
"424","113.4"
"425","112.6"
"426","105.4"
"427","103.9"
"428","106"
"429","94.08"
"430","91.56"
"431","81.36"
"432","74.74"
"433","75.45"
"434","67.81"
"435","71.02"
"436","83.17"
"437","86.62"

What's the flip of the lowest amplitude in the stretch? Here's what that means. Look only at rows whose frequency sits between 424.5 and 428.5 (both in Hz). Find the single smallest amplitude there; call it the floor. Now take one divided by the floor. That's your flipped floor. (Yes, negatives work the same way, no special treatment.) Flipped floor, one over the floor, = 0.0096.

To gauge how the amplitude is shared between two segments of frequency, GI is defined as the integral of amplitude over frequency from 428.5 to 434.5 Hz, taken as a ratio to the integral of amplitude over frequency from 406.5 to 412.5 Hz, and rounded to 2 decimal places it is 0.65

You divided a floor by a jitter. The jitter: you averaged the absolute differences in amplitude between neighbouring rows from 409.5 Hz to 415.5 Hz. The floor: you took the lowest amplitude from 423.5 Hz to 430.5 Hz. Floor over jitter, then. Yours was 10.6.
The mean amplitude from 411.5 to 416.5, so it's 118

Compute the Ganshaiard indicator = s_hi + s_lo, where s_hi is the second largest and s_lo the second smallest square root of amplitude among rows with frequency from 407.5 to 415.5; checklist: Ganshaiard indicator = 22.0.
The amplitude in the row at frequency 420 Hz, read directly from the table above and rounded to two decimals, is 122.20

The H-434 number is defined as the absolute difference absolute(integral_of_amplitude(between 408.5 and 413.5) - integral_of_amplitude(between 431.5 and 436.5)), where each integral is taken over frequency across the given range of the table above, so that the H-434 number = 231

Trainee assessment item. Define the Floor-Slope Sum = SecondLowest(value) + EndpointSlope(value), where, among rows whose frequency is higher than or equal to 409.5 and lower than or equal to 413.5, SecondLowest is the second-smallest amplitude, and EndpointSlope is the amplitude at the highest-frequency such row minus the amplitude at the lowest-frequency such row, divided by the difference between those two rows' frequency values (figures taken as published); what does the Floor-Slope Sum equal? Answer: 118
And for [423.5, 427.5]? 102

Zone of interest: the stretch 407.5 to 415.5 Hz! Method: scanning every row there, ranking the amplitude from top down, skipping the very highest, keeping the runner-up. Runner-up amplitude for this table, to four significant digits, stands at 125.5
